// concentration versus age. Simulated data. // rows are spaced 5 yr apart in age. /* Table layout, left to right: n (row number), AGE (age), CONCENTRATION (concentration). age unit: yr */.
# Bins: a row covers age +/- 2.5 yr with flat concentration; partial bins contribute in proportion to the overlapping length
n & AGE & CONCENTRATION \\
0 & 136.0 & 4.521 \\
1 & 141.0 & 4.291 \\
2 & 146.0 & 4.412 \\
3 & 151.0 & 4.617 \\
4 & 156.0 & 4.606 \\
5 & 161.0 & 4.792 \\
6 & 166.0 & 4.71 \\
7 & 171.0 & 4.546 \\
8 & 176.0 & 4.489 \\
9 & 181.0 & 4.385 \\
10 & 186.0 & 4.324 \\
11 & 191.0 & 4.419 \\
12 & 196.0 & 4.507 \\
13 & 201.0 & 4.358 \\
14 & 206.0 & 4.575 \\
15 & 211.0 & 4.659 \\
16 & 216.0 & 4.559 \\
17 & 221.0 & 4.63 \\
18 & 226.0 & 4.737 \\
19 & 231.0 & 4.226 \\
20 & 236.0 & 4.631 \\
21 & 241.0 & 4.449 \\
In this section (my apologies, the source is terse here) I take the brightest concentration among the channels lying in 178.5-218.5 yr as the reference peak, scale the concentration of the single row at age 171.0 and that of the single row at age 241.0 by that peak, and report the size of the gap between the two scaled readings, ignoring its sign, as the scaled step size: 0.021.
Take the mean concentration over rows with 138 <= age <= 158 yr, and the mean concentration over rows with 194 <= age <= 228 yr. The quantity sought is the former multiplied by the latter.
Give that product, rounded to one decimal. 20.5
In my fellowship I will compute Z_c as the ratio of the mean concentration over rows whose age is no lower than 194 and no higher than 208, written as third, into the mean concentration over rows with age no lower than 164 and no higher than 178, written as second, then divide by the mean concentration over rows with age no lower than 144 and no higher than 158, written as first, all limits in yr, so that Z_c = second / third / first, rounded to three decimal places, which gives 0.225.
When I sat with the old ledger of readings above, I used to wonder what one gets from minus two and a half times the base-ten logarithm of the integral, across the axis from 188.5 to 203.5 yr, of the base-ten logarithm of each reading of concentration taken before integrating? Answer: -2.466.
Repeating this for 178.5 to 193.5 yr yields -2.457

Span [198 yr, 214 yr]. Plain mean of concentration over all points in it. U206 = 4.53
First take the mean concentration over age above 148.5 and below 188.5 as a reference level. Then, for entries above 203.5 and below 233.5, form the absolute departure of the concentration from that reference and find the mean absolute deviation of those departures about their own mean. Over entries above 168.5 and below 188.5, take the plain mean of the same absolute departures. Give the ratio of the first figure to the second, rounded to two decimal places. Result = 0.76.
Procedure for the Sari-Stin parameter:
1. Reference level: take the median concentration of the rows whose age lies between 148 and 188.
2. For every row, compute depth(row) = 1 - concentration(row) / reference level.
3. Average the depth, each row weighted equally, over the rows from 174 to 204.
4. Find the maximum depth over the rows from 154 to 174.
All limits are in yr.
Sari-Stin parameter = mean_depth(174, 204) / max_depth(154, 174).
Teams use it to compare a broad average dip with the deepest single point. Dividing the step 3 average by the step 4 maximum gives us 5.4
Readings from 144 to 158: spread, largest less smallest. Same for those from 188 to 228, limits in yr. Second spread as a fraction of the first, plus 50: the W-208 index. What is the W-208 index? 51.8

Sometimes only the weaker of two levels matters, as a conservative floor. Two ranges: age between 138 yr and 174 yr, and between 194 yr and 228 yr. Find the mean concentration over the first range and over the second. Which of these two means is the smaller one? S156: 4.57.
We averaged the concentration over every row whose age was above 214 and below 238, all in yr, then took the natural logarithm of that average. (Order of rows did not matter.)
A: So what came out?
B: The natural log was 1.52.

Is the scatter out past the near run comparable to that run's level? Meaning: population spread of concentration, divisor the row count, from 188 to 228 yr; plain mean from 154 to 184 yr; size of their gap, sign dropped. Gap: 4.47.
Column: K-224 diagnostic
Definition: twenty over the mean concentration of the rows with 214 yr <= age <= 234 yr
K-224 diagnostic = 4.41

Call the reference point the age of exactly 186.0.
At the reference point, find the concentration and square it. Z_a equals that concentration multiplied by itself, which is 18.7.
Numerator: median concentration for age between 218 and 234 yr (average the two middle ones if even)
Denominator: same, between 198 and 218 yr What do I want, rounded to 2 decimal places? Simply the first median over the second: 1.01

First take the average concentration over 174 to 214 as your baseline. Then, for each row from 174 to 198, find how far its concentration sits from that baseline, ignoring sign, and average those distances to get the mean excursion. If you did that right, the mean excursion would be 0.07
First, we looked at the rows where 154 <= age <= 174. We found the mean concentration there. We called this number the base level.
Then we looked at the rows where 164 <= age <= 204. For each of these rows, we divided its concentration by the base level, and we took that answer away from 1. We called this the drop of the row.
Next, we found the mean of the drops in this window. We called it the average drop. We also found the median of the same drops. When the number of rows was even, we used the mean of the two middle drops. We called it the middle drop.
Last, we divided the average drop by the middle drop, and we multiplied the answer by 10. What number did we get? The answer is 9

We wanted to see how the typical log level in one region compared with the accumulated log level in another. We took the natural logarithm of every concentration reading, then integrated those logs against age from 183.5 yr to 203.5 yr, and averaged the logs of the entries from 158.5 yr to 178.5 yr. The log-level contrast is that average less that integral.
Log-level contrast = -28.1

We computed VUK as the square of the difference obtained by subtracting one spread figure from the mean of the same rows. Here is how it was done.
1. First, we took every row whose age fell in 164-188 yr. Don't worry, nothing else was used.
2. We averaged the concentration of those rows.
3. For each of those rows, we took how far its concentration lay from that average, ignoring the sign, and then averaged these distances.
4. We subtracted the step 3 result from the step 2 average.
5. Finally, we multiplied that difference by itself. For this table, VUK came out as 19.2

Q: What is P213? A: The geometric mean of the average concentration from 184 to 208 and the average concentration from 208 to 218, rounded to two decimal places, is 4.52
